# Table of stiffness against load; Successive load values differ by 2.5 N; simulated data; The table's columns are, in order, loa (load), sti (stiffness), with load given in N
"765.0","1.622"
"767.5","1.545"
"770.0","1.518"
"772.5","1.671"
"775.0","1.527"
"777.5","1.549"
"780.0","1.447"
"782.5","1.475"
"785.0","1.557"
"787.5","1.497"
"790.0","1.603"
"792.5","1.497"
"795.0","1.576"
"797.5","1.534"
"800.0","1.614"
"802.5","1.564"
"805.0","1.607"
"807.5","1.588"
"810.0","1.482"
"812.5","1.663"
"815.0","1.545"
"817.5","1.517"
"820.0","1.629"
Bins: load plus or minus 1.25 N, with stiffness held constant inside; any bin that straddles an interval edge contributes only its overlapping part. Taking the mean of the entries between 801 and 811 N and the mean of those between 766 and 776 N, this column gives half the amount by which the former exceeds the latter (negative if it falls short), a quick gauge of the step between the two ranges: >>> -0.002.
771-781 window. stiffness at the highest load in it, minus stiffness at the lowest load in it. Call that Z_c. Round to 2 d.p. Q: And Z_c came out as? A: -0.22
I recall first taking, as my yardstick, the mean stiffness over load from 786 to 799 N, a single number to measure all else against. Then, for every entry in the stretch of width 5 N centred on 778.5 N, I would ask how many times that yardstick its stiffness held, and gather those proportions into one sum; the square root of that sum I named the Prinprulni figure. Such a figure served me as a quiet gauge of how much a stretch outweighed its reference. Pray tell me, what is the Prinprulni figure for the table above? 1.39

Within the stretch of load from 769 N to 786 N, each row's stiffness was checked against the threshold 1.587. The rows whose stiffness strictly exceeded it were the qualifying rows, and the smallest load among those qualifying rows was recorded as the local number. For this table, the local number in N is 772.5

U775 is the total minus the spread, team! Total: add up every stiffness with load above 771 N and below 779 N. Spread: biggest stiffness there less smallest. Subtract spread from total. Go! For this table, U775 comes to 4.60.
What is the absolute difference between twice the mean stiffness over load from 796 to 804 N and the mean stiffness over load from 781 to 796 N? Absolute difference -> 1.61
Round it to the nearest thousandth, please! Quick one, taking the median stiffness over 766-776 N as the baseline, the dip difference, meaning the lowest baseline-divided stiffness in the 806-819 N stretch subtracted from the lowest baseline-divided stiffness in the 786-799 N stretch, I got 0.010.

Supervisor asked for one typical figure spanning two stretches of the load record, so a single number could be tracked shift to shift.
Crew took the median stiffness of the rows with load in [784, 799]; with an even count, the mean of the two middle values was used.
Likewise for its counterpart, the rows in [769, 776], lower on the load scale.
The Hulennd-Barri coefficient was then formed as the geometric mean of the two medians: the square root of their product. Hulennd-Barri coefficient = 1.54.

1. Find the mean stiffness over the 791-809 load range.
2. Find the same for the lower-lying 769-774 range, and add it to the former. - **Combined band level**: 3.163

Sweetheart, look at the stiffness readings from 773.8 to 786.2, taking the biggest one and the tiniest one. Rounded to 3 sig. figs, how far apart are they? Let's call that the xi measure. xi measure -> 0.110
